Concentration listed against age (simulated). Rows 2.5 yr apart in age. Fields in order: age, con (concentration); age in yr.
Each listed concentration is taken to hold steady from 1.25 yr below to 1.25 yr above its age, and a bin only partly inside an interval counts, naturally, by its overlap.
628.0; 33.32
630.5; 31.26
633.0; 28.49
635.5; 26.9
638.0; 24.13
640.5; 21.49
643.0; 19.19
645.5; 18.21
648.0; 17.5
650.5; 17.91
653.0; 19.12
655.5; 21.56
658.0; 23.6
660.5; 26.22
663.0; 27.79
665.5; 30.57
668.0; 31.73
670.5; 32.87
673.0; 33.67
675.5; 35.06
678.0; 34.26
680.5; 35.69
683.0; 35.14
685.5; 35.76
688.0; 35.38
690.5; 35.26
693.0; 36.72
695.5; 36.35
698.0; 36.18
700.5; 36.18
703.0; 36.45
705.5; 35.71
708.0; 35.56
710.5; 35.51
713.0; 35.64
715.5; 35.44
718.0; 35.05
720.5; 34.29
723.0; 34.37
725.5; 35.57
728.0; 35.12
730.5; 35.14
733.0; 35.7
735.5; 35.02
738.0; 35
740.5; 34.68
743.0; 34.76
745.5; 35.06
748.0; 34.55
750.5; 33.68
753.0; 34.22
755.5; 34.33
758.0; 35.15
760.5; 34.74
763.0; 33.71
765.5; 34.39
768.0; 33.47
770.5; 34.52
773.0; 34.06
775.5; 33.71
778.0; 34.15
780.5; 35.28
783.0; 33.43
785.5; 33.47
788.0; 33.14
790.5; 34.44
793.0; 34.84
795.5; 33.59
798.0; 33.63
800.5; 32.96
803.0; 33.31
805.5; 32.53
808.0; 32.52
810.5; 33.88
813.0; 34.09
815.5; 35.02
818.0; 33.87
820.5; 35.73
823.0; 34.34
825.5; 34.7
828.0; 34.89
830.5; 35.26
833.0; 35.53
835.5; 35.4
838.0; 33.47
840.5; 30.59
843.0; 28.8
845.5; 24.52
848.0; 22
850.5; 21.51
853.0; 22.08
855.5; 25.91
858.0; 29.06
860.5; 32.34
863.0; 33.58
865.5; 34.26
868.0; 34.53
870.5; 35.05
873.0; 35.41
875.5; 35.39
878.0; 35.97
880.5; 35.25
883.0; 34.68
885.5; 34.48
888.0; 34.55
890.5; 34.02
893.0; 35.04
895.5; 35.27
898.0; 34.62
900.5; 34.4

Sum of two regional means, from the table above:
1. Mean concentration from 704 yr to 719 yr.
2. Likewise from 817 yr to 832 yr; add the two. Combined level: 70.3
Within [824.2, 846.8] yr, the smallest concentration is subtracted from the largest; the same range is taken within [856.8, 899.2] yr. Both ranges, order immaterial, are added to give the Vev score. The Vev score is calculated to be 18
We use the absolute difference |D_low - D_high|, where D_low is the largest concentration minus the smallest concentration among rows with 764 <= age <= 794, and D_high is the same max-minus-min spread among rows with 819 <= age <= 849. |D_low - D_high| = 12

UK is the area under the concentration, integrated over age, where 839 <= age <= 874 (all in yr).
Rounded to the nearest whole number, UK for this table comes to 1024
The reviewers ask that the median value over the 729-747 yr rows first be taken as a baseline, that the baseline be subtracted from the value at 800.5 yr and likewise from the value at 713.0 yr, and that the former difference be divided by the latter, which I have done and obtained -3.3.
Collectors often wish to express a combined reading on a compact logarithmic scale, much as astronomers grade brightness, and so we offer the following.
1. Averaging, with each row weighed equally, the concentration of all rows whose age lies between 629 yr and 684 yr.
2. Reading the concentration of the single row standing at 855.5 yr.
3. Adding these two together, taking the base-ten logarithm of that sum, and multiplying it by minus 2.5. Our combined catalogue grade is -4.31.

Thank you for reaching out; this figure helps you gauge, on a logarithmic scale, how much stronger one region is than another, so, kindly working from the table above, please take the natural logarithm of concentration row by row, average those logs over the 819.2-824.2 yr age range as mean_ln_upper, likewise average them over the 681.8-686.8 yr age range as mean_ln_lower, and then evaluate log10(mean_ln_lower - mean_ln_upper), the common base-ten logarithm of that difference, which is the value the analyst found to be -1.9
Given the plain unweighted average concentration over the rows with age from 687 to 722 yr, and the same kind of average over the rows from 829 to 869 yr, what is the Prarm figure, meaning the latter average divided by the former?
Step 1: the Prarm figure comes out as 0.84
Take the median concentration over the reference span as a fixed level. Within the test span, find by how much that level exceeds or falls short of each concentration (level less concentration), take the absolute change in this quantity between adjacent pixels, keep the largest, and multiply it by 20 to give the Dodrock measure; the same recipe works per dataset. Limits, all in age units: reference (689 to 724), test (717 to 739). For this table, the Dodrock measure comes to 24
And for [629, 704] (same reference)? 56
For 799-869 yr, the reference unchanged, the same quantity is 86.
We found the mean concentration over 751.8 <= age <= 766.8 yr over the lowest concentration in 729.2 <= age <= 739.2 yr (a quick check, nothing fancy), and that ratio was 0.98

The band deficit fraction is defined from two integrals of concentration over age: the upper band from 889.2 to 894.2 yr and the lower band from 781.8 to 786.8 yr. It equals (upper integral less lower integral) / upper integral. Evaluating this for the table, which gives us 0.031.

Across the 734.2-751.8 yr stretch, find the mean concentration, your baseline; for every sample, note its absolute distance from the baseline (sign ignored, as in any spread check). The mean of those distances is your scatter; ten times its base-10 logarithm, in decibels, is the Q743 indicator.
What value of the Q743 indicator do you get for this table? -5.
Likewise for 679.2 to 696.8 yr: -4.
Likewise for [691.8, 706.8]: -6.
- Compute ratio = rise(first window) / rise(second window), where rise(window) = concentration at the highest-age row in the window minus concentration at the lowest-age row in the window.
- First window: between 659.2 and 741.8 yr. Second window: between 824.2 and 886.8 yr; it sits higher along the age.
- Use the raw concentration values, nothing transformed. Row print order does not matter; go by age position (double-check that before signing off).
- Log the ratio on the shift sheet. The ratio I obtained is -38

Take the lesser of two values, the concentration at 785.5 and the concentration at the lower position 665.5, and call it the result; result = 30.6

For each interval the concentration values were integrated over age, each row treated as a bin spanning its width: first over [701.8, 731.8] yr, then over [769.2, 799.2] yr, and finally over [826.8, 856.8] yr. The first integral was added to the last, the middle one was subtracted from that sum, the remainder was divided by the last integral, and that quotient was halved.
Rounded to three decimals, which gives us 0.522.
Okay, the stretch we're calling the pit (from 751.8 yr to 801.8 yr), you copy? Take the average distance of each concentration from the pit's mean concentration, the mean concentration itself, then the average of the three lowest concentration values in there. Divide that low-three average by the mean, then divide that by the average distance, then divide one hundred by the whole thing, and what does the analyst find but 56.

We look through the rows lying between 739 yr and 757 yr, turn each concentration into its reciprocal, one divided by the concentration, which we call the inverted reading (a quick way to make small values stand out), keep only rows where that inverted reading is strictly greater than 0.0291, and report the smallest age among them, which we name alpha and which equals 750.5 yr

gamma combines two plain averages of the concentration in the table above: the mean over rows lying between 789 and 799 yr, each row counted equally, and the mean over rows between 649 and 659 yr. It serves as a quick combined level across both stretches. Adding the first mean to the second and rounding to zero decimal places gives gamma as 55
